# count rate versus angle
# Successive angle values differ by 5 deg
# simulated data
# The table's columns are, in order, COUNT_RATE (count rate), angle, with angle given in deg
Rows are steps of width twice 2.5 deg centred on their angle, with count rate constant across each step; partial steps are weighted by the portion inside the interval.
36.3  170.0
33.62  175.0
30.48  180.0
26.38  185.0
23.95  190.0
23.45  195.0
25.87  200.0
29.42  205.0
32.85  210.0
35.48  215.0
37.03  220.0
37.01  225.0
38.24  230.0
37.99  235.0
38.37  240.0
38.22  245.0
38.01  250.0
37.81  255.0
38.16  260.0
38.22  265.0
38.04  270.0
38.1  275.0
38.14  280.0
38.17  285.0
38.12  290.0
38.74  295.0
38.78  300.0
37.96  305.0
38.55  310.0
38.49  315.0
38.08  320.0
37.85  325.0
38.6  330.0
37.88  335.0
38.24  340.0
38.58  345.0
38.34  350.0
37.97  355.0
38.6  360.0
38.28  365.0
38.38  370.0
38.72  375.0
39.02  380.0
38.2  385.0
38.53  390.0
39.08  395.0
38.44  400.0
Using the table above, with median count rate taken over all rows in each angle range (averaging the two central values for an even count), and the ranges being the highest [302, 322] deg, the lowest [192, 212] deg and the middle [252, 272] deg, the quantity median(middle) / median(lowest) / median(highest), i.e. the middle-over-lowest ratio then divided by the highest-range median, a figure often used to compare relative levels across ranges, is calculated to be 0.0360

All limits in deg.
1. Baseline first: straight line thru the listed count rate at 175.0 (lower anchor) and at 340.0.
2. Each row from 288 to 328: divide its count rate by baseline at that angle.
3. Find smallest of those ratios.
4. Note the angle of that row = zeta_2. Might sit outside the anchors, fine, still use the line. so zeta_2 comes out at 325.0 deg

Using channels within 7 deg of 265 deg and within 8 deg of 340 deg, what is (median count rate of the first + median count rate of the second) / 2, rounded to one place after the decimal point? 38.2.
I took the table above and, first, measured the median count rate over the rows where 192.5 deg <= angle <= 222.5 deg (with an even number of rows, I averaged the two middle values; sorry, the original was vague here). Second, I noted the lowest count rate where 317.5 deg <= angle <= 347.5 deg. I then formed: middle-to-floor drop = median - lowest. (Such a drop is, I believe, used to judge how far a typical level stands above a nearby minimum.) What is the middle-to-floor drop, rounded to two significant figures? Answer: -6.7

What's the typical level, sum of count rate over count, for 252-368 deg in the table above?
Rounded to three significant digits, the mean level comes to 38.2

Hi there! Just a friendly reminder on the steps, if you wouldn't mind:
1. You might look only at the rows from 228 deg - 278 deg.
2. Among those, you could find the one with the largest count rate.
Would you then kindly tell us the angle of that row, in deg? 240.0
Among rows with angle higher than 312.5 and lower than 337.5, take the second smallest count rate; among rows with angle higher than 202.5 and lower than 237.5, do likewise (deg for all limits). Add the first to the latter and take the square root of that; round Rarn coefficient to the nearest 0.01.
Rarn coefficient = 8.41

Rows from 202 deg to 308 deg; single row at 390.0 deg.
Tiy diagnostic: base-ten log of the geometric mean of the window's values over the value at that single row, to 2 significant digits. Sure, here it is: -0.015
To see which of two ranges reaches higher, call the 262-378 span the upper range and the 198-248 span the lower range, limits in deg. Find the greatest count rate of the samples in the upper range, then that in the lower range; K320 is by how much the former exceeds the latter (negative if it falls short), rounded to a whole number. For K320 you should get 0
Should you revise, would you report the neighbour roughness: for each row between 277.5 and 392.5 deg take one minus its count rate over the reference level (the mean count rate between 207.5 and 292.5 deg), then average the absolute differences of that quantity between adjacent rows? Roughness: 0.010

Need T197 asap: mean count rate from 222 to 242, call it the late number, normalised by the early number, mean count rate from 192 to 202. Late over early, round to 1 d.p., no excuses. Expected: 1.5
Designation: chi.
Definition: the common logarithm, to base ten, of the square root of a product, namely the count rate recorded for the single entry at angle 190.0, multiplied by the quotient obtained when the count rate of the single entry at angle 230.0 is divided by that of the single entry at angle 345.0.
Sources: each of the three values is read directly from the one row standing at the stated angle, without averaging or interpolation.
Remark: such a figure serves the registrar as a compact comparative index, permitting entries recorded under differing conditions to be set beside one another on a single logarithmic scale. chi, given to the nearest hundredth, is 0.69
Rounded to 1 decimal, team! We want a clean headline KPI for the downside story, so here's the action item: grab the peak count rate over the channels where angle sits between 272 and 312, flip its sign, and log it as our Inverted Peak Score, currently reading -38.8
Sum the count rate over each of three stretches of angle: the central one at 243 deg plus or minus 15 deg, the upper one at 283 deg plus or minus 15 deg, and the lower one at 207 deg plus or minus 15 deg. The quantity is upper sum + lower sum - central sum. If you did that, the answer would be 185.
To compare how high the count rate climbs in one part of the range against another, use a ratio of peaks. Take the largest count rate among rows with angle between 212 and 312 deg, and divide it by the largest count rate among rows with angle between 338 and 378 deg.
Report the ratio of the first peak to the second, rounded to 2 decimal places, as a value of 1.00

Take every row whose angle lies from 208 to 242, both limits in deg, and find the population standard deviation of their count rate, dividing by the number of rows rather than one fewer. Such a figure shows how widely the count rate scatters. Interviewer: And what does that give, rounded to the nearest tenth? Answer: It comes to 1.8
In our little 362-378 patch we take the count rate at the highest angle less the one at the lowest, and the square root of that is 0.66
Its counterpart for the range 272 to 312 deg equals 0.67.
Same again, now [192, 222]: 3.69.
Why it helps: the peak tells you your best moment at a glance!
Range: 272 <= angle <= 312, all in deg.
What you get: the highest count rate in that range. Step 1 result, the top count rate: 38.78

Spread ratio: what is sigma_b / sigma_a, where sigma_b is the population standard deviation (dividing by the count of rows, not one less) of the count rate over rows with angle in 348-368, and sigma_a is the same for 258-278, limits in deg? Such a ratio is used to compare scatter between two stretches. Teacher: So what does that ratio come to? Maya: 3.3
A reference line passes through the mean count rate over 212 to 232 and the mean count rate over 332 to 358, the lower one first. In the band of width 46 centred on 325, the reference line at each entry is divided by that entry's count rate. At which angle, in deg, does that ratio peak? 335.0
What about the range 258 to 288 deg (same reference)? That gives 285.0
